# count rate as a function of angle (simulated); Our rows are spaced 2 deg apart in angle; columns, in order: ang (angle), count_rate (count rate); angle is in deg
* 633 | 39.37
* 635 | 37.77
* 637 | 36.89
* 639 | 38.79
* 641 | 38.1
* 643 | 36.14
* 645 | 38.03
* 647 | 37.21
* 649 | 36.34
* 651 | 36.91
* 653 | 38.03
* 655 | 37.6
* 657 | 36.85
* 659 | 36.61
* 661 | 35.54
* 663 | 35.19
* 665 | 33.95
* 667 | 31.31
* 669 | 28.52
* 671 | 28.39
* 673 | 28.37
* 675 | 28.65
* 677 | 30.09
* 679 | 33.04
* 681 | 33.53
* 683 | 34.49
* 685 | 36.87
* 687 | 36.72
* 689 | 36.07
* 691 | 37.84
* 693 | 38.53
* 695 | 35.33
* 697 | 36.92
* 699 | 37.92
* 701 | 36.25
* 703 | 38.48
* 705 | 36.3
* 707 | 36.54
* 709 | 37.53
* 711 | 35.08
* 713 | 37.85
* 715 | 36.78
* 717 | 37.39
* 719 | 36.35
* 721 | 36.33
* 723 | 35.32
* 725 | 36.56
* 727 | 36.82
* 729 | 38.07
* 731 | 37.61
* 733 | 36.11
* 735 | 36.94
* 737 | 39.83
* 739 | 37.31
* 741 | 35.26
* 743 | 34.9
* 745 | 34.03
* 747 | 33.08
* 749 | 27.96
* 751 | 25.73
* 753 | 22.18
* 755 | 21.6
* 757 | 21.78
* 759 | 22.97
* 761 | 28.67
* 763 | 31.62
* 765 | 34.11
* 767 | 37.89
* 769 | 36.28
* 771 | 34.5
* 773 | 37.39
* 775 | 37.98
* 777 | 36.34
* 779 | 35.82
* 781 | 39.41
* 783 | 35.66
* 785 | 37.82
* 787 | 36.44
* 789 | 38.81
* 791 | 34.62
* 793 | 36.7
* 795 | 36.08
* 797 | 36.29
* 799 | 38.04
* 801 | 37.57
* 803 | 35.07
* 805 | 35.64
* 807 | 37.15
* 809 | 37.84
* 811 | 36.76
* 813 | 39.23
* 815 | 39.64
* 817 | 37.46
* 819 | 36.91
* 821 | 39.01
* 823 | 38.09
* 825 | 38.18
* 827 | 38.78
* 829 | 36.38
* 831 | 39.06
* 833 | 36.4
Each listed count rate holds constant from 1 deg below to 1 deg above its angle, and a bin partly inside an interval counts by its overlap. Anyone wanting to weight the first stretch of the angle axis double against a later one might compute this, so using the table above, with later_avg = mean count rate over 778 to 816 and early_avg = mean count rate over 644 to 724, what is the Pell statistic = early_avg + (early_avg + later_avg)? 107.8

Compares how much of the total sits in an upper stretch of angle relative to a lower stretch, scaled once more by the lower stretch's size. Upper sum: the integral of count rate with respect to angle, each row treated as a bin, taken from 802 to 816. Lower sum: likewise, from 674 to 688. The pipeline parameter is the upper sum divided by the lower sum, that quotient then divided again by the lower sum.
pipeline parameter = 0.0024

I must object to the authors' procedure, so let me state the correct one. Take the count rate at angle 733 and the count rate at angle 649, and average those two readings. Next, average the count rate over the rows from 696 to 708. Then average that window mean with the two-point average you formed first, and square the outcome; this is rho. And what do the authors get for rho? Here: 1343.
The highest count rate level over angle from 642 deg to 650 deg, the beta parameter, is 38.03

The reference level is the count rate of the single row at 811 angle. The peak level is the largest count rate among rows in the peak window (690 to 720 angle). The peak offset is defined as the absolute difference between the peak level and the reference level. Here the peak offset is 1.8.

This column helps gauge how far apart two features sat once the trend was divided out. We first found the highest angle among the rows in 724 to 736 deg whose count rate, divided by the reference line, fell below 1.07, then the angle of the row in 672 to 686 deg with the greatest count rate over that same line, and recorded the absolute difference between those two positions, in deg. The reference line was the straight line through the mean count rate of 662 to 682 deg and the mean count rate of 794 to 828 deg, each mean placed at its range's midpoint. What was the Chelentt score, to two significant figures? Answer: 48 deg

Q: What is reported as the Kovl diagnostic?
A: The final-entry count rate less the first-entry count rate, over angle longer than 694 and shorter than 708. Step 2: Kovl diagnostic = 1.2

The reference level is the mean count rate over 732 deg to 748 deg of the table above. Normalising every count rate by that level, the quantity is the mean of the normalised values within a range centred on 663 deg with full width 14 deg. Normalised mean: 0.946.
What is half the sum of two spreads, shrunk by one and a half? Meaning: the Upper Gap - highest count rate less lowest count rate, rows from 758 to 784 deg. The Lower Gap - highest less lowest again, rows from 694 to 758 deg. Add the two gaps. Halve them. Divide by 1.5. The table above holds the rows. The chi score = 12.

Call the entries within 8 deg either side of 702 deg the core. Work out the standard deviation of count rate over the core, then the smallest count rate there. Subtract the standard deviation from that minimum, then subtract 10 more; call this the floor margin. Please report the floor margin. 24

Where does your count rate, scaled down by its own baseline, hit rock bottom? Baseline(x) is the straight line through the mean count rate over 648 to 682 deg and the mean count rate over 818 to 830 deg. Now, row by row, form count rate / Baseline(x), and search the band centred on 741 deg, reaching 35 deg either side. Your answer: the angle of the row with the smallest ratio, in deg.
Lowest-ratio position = 755 deg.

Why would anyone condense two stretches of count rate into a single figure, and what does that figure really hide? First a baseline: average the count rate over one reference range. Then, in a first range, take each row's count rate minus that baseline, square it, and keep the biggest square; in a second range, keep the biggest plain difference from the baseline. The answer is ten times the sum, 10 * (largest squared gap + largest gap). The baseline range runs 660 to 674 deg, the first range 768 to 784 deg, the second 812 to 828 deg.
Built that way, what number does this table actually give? 689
